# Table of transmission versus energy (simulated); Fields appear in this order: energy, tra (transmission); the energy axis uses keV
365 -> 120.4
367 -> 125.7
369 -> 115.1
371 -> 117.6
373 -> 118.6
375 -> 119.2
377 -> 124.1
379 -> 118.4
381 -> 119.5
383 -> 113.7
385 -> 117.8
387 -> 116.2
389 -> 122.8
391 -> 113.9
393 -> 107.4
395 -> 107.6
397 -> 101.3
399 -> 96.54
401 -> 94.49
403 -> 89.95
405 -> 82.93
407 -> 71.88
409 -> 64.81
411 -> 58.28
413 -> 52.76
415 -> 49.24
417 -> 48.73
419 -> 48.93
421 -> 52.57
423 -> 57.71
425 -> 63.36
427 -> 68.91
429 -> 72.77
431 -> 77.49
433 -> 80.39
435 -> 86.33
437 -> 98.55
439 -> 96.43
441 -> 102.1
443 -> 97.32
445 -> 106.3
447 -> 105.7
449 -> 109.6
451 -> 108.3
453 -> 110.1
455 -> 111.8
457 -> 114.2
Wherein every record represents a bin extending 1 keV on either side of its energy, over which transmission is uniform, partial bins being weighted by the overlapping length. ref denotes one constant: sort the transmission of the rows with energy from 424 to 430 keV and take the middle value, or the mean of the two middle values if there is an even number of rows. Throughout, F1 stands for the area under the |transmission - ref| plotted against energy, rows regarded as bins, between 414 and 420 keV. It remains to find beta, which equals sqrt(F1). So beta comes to 10.9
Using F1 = 120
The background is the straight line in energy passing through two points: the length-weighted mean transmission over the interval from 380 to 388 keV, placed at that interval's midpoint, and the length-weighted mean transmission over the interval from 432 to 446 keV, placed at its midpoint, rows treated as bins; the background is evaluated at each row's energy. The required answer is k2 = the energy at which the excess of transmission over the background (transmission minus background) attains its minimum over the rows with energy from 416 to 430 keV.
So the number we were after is 417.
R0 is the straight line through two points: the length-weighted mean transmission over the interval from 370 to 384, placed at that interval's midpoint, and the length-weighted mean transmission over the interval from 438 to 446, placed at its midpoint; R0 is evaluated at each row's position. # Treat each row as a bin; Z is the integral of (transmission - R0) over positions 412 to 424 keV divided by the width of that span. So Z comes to -56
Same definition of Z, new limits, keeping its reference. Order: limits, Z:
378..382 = 1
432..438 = -14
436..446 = -1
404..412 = -41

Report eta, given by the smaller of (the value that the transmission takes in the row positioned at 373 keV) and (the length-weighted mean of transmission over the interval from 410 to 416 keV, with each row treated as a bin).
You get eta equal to 53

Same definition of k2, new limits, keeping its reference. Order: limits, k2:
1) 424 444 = 425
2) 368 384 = 369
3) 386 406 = 405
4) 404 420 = 415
